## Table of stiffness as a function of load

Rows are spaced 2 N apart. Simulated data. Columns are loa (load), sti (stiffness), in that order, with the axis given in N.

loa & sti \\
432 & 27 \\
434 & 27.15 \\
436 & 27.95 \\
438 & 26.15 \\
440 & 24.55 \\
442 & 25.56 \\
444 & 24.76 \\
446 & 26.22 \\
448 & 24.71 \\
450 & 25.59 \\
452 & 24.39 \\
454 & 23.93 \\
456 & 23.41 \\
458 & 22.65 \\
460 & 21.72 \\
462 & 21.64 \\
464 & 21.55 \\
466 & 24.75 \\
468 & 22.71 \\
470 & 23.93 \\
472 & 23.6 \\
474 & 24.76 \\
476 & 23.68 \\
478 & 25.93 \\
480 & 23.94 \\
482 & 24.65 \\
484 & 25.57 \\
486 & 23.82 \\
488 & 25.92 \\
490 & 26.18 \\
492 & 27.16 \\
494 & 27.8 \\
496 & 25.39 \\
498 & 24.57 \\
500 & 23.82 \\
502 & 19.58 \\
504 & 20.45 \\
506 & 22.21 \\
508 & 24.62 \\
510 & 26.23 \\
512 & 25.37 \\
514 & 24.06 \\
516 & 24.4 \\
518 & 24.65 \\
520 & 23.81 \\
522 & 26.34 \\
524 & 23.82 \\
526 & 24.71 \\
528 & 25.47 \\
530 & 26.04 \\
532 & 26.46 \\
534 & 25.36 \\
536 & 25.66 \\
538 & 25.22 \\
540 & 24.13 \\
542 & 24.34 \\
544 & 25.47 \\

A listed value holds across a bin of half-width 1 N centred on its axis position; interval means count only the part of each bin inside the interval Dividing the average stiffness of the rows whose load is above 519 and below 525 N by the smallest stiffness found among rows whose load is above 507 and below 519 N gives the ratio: 1.02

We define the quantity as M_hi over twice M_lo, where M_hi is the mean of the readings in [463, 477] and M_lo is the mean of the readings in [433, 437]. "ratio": 0.43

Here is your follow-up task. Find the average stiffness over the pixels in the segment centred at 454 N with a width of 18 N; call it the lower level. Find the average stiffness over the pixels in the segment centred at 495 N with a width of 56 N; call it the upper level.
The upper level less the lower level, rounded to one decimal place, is 0.7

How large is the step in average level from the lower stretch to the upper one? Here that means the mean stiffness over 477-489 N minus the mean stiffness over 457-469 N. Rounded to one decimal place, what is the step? 2.5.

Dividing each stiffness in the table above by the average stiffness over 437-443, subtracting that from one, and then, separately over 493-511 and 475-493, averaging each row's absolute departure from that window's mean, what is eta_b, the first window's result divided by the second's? 2.0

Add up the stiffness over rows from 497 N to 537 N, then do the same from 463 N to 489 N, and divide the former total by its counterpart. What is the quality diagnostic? 1.5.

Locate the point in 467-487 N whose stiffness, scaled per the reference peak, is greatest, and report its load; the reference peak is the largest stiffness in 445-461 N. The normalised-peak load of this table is 478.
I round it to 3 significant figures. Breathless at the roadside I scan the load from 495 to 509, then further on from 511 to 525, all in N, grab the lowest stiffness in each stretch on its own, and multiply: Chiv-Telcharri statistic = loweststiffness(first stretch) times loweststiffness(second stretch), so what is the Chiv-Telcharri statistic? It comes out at 466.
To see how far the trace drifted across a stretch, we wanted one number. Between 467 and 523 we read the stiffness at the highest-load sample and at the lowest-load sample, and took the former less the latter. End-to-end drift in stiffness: 3.6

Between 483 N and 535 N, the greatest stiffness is 27.8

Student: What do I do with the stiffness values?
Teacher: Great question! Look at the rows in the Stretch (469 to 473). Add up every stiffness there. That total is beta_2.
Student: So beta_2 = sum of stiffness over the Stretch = 48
